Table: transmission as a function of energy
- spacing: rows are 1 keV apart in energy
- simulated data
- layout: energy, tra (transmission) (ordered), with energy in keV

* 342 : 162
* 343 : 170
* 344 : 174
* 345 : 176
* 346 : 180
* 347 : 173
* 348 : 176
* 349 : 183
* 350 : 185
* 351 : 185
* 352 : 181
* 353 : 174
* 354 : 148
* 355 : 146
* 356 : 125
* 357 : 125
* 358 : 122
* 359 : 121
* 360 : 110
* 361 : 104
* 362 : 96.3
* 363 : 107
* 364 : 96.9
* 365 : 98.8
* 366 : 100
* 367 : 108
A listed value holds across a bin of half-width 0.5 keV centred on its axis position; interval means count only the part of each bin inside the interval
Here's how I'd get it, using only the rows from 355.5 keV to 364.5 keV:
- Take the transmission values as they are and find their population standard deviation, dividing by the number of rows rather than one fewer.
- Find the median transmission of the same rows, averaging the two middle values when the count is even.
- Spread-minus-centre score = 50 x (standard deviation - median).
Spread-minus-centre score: -4951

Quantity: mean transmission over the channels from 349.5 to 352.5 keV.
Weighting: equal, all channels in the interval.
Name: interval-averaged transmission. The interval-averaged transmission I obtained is 184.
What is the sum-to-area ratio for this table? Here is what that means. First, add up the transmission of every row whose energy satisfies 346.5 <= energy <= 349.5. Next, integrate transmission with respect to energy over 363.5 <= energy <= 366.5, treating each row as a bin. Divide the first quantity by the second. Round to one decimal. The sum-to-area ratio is 1.8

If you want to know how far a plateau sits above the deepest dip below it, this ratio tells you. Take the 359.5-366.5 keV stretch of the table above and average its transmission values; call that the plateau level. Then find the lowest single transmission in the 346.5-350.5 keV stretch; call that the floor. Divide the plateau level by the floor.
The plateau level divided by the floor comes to 0.59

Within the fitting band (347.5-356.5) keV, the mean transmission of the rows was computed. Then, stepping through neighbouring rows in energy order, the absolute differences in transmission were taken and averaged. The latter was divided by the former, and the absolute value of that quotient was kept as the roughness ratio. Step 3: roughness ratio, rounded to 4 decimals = 0.0516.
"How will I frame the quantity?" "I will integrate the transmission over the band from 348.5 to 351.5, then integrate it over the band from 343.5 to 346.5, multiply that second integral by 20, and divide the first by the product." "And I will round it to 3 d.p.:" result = 0.052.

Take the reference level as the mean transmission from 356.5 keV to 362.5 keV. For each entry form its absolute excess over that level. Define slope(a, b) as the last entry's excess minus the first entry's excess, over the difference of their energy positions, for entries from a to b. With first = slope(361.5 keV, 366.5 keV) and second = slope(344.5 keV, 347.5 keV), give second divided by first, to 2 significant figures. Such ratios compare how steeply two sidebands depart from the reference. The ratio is 1.6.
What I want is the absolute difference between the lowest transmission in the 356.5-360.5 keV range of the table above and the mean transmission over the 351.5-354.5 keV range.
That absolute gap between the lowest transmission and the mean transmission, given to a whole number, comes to 58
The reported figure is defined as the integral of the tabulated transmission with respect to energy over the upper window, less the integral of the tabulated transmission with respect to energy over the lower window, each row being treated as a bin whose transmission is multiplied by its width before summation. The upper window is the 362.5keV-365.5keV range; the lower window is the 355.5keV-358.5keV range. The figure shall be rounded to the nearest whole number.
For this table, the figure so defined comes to -69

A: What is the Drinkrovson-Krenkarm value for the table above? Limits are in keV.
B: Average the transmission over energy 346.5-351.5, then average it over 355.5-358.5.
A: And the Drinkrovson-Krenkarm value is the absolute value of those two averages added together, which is 304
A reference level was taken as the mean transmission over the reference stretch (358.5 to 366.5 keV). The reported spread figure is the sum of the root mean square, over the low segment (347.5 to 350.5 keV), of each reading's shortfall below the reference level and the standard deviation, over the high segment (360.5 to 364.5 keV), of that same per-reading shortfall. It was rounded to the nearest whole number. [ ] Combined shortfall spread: 82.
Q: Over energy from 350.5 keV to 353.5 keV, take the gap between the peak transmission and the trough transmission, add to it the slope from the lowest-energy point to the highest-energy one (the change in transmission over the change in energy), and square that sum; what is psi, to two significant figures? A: 30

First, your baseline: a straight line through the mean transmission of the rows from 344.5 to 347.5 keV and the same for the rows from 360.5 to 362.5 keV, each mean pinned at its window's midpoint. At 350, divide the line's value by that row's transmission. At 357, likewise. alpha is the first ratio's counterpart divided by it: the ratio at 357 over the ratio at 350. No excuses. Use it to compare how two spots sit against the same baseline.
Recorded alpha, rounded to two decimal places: 1.15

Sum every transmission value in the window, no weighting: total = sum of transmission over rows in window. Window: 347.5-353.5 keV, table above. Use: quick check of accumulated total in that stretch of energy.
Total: 1084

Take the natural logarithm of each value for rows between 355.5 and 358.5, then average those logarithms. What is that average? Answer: 4.82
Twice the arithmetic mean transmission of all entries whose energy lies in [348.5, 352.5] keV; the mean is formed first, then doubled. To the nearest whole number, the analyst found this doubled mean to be 367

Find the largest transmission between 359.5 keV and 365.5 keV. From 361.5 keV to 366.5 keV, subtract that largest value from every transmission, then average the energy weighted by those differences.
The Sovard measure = 364.0 keV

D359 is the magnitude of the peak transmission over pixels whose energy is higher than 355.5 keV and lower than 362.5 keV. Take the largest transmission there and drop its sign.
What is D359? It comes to 125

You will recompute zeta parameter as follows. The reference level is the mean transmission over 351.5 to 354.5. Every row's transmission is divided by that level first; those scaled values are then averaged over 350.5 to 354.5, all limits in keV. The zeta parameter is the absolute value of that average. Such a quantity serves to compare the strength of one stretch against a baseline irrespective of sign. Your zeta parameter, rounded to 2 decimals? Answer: 1.03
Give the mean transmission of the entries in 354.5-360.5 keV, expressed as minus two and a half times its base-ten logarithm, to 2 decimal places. -5.24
